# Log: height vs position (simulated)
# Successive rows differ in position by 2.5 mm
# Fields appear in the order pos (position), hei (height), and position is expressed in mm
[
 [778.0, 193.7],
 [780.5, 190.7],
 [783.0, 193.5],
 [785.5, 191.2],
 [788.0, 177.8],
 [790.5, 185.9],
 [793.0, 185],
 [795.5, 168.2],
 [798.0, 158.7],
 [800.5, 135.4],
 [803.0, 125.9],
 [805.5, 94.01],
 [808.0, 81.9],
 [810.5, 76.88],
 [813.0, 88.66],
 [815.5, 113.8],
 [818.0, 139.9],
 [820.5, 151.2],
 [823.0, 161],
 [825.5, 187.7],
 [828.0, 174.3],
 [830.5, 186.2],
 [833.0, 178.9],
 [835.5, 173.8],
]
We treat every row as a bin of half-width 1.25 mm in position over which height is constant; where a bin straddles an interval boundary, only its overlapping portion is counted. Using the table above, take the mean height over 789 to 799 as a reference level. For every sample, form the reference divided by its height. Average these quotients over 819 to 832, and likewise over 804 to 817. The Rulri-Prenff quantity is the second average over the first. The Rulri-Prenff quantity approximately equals 1.9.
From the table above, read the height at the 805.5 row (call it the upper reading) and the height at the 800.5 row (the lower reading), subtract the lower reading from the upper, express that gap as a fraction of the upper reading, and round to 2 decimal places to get -0.44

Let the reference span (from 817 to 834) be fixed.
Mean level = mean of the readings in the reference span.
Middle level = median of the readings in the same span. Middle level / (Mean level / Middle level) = 180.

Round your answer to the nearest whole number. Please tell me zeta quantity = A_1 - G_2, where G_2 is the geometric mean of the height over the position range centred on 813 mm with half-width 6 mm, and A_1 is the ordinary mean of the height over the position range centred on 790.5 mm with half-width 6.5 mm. 84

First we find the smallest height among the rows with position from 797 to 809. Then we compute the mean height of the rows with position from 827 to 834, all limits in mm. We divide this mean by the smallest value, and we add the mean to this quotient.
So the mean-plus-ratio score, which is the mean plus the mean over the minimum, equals 182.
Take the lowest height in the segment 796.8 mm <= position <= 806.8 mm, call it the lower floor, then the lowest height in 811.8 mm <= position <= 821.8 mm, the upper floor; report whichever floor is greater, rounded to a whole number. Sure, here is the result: 94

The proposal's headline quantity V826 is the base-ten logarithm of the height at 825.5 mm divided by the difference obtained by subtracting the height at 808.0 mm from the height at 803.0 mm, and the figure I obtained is 0.6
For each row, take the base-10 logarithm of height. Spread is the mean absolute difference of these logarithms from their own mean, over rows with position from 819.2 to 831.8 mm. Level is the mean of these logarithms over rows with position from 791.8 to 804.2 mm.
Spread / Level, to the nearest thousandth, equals 0.015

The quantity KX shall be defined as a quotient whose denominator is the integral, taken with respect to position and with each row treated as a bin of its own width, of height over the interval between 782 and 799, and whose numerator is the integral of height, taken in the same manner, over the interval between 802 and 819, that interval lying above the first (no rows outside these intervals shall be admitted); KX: 0.6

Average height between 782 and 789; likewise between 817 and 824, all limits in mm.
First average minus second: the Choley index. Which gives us 37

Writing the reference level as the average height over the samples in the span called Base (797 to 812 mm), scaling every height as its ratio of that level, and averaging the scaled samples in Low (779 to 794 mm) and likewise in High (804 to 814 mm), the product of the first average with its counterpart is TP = 1.3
